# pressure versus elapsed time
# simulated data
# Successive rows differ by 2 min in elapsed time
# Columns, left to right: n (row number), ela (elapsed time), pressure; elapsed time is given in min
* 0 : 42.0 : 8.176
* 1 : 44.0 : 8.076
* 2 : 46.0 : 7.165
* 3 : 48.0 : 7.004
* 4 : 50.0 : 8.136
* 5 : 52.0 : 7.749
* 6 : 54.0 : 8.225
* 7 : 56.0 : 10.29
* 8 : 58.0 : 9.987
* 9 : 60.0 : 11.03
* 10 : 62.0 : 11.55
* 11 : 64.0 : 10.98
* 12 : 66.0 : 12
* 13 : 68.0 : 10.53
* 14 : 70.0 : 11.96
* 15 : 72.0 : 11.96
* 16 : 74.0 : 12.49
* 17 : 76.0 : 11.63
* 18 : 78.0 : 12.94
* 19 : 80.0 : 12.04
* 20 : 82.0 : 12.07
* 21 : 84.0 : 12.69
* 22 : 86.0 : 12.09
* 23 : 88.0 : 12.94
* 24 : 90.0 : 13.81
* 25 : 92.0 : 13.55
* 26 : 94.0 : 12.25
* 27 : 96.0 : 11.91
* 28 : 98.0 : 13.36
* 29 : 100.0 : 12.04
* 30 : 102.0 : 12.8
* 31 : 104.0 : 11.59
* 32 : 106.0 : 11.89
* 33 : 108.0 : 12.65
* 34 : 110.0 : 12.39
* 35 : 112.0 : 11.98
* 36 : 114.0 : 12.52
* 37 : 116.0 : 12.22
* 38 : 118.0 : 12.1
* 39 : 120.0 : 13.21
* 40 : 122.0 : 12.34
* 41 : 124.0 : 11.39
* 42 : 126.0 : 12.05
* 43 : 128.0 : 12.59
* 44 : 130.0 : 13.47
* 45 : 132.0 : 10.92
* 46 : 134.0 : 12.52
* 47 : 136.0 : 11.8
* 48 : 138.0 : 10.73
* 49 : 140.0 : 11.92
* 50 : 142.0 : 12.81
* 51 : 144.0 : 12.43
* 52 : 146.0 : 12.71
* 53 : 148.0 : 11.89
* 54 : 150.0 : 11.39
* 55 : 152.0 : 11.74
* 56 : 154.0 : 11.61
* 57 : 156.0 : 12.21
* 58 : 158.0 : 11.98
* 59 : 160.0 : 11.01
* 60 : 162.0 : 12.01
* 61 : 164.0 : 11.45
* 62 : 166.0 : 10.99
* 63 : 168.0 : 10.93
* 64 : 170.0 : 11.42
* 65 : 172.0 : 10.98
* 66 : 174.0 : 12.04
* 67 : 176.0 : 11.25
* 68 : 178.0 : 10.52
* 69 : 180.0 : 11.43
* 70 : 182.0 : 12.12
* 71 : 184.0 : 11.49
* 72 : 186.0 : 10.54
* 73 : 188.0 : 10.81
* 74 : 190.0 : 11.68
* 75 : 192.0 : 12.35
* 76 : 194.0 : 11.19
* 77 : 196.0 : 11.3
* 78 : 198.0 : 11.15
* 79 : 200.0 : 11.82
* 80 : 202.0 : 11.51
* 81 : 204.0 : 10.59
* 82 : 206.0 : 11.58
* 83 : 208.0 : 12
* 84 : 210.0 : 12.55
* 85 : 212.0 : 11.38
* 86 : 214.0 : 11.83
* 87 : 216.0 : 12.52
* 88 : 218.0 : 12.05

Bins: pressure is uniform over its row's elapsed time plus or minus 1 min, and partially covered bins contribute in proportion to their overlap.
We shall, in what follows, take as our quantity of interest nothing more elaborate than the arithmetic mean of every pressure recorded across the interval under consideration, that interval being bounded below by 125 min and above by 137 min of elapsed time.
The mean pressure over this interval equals 12.2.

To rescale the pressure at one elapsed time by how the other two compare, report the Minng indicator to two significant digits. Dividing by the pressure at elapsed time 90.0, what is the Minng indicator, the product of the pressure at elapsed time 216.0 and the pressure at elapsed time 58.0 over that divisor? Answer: 9.1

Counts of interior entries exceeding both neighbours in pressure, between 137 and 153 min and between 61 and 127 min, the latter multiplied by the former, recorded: 20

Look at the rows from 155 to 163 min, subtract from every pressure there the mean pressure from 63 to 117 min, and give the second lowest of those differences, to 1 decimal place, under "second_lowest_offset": -0.3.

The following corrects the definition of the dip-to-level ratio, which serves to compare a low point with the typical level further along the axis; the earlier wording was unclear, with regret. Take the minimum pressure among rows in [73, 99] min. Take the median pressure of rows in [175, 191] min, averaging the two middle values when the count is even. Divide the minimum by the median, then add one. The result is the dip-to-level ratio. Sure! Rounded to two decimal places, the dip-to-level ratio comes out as 2.03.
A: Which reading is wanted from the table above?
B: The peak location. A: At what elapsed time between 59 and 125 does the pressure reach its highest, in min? 90.0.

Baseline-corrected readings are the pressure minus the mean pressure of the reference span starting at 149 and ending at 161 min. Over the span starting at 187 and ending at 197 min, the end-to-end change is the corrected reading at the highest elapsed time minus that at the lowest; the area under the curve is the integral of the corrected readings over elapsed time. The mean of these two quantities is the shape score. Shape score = -1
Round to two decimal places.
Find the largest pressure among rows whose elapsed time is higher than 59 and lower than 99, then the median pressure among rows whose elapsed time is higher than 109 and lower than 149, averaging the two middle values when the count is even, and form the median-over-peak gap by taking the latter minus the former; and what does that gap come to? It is -1.53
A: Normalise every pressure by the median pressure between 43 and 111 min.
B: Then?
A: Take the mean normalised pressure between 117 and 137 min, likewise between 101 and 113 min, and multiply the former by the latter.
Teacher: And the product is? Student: 1.05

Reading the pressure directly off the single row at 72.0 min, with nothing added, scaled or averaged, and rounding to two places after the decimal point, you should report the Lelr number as 11.96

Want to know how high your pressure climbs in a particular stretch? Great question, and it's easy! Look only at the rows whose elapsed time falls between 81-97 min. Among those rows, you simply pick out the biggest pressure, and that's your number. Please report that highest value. 13.81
